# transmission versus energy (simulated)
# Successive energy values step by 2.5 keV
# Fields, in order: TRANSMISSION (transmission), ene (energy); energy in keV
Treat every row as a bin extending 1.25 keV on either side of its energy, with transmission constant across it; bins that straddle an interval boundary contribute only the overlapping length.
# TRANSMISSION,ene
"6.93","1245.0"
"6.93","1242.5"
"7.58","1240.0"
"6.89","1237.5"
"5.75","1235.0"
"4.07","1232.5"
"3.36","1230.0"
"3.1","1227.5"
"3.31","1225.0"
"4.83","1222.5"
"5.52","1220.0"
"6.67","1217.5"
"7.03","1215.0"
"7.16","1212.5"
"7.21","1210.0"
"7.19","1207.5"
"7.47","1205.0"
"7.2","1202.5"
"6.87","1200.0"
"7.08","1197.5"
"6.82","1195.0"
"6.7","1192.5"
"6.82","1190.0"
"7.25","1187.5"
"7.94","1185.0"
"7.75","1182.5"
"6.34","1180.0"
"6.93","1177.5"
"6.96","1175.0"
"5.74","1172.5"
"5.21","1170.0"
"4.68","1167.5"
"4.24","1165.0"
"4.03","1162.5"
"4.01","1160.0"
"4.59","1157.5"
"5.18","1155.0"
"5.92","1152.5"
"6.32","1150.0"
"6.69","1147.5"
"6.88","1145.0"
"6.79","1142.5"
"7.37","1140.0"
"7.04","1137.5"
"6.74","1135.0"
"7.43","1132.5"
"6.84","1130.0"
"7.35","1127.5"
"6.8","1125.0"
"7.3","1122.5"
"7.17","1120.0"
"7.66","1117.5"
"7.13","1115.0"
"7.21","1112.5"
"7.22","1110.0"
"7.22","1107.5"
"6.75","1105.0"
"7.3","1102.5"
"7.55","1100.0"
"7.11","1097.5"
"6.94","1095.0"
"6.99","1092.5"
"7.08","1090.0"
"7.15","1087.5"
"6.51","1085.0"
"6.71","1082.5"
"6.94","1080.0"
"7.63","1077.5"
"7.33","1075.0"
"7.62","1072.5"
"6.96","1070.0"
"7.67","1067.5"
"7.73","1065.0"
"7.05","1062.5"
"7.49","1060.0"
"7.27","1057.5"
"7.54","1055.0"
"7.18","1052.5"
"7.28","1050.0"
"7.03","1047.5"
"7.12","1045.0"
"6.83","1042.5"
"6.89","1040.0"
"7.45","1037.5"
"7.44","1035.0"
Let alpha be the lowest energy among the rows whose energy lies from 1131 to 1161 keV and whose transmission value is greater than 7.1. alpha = 1132.5 keV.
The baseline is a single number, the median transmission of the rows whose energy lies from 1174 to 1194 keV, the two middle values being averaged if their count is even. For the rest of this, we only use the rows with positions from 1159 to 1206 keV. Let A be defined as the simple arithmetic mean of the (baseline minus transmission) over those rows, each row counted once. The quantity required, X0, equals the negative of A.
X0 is -0.6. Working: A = 0.6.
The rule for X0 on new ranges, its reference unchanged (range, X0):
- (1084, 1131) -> 0.2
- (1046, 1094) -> 0.3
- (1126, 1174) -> -1.0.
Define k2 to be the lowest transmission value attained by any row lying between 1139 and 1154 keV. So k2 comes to 5.92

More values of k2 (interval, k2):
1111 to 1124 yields 7.13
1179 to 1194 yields 6.34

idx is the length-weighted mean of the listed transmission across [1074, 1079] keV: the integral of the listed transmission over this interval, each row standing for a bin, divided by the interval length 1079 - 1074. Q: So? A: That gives 7.46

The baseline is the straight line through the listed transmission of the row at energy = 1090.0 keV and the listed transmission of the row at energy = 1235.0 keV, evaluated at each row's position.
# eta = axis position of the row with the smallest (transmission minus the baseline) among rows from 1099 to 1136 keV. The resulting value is 1105.0 keV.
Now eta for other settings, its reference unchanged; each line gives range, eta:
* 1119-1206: 1160.0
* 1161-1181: 1162.5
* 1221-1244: 1227.5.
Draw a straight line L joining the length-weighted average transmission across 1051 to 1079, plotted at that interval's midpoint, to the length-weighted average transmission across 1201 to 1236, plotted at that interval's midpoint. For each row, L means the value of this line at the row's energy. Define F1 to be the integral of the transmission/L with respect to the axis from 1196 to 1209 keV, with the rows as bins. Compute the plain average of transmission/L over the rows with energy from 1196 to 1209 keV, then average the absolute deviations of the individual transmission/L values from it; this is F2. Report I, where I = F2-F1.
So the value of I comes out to -16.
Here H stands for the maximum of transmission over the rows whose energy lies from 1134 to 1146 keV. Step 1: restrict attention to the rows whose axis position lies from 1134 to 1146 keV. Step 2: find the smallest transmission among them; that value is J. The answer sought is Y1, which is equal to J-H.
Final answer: -0.6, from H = 7.37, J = 6.74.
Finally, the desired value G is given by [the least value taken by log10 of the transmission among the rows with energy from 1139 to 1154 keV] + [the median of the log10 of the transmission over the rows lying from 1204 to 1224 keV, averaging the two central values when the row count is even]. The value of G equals 1.62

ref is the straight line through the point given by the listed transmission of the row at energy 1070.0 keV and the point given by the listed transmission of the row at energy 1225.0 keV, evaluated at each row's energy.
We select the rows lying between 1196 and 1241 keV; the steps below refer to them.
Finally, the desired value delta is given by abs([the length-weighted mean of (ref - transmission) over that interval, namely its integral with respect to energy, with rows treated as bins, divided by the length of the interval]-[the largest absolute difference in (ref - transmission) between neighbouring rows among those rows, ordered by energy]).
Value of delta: 4.3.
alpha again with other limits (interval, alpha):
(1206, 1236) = 1207.5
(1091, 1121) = 1097.5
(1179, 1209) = 1182.5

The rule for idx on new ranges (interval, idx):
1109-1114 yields 7.21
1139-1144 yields 7.06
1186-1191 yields 7.09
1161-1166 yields 4.12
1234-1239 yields 6.41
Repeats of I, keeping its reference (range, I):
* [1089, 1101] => -12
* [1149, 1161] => -10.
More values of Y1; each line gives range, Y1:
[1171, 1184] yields -2.0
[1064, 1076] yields -0.8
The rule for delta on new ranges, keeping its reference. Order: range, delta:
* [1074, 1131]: 1.6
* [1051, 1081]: 1.1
